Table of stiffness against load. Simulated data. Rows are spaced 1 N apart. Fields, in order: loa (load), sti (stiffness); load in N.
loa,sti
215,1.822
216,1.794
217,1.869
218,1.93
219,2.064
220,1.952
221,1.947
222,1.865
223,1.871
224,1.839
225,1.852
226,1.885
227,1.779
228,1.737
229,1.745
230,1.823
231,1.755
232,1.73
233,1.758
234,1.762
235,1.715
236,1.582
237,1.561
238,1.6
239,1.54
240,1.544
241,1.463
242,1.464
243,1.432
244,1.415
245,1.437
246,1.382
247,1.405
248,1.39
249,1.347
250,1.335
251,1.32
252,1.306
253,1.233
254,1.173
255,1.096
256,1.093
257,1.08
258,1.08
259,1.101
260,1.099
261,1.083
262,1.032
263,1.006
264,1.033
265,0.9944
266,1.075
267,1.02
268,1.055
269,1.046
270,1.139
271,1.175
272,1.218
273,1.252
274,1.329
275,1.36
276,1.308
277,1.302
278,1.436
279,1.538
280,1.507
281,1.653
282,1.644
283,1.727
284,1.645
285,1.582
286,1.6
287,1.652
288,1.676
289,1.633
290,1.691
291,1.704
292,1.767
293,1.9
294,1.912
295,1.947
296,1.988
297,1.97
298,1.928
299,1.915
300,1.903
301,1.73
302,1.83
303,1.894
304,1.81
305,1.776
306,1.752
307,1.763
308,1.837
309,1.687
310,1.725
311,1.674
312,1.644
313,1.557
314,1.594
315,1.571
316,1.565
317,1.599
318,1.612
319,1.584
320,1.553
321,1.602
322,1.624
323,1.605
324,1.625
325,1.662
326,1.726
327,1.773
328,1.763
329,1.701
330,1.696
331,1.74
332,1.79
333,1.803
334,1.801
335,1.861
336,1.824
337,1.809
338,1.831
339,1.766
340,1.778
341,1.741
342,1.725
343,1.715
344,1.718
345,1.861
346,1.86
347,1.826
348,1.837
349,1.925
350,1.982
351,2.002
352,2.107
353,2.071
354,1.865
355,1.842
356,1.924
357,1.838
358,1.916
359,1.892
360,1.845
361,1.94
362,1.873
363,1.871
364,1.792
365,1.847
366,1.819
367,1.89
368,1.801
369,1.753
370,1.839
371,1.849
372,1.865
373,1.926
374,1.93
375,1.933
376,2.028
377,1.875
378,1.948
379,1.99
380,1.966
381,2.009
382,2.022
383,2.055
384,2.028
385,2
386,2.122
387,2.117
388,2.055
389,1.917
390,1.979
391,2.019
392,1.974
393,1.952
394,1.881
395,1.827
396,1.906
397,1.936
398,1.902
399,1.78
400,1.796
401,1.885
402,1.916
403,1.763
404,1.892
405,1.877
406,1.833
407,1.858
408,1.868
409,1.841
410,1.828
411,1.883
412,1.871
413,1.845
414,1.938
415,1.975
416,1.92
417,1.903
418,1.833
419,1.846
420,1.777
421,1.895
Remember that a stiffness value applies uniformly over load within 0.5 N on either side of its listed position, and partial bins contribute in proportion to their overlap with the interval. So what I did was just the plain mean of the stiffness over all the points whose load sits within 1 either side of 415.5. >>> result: 1.95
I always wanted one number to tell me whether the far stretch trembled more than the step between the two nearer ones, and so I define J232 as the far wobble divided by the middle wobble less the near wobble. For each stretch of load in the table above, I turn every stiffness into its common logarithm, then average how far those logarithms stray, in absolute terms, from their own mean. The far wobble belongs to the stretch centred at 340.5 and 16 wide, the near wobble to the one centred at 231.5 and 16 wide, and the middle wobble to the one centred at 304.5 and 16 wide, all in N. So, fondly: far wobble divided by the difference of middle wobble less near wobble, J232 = -15.1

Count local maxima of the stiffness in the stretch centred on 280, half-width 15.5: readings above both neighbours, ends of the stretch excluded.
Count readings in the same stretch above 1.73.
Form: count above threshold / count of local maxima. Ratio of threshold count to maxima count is 0.6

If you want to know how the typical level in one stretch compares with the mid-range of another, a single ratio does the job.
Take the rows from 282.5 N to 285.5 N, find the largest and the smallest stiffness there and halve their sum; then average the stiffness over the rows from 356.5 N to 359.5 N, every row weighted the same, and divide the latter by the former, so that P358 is 1.14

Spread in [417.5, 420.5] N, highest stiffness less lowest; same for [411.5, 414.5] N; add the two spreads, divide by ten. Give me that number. 0.016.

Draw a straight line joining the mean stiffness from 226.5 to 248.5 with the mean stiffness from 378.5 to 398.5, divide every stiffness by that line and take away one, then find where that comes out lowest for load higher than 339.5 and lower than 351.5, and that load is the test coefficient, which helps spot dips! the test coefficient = 343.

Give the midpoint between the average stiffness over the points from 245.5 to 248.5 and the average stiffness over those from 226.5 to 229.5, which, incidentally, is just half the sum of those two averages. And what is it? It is 1.57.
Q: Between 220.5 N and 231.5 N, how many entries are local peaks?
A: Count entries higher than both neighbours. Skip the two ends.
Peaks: 3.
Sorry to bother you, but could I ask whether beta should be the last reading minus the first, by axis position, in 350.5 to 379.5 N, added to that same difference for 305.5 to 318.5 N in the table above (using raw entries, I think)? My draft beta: -0.2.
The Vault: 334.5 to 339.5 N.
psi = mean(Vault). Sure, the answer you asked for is 1.82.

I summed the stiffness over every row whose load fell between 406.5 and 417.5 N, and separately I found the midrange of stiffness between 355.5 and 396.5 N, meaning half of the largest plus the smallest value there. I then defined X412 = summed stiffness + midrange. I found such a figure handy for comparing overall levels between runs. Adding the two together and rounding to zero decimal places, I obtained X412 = 23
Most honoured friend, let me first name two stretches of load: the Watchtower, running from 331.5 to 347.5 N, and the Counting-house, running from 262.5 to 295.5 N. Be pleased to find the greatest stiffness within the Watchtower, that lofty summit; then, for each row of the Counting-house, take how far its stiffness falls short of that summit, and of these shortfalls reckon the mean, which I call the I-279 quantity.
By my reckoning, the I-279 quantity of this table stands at 0.42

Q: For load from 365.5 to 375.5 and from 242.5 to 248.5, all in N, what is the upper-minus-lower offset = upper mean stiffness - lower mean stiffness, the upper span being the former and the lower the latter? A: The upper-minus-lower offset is 0.45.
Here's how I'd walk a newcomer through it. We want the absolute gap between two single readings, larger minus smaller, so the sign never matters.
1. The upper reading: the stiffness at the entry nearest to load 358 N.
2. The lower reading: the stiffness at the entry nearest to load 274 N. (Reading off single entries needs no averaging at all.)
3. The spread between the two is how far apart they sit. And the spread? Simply 0.59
